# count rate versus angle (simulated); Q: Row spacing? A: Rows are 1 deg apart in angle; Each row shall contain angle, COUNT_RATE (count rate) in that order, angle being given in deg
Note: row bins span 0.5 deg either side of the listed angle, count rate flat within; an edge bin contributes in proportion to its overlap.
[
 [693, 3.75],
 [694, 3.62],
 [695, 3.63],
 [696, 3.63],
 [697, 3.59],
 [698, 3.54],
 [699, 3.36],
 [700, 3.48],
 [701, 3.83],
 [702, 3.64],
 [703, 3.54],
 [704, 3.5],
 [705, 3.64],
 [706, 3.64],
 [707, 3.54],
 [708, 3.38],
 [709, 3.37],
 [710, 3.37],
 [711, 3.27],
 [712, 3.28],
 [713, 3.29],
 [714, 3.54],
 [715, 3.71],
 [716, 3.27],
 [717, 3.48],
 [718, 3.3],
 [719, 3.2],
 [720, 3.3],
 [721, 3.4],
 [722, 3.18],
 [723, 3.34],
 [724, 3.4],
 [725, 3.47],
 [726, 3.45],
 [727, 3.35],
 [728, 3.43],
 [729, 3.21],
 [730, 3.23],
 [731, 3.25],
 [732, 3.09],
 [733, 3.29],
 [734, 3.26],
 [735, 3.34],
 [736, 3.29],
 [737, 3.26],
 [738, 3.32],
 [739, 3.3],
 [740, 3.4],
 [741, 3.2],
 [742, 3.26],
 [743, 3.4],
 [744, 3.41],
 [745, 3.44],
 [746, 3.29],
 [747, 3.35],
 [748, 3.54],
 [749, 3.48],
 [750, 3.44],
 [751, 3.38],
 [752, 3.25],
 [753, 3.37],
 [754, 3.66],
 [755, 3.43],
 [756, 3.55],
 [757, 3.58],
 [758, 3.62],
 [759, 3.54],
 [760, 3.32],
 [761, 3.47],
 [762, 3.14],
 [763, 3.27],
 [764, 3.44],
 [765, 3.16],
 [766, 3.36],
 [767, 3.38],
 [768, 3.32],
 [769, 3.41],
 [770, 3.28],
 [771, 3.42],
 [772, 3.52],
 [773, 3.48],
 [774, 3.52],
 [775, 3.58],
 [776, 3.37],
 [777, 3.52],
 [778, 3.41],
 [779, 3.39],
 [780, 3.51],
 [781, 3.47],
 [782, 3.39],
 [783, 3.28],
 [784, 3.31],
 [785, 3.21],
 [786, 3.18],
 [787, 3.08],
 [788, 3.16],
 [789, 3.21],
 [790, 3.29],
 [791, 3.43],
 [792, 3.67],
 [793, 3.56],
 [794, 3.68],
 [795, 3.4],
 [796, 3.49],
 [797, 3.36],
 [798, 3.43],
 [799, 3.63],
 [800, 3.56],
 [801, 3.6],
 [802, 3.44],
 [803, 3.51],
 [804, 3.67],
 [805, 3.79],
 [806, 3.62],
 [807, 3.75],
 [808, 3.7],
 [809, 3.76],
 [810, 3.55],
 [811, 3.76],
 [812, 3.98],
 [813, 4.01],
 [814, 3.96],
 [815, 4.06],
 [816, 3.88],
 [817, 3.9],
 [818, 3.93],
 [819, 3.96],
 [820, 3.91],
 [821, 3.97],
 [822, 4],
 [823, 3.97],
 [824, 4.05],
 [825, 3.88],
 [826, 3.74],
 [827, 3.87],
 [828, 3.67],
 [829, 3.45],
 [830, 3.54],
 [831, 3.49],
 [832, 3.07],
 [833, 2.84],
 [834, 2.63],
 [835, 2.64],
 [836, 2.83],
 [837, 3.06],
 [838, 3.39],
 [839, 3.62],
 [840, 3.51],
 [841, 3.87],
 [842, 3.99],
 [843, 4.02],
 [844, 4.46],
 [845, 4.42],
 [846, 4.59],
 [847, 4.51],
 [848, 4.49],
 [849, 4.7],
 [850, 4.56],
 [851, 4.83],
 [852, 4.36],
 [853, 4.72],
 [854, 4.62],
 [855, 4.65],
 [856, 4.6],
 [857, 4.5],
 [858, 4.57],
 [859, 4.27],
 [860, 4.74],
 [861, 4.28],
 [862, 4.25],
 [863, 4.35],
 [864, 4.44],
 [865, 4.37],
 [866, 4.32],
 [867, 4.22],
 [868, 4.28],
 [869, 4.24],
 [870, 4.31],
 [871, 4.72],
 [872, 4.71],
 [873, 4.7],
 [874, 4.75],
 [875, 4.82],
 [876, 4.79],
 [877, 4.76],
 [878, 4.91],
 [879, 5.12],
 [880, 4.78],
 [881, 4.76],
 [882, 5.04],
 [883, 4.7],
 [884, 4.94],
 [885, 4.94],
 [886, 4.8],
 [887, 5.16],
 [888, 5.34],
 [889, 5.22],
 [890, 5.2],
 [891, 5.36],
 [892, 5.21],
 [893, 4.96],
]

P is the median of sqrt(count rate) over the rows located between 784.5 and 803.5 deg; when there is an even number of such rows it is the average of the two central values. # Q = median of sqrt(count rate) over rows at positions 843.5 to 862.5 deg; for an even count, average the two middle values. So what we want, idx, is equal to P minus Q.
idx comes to -0.28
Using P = 1.85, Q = 2.14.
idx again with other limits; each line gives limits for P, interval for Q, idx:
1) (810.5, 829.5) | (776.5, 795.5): 0.14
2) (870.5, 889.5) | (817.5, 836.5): 0.26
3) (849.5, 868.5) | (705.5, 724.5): 0.27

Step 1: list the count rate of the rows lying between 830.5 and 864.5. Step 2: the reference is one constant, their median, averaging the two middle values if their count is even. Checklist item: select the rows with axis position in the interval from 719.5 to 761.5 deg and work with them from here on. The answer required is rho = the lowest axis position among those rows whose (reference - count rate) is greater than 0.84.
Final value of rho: 720 deg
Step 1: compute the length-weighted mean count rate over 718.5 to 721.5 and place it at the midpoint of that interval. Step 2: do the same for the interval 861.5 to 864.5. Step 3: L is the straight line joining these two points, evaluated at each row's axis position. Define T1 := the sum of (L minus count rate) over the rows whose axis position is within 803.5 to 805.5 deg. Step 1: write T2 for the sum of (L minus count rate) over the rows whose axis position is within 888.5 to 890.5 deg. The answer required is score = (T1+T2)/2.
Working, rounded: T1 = 0.38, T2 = -1.3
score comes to -0.5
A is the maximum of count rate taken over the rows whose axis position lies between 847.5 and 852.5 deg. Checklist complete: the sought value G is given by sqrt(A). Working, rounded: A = 4.83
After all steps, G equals 2.20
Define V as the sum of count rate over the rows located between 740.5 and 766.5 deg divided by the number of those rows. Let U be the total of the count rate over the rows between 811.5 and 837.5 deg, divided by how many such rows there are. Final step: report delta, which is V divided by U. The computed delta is 0.94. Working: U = 3.63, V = 3.40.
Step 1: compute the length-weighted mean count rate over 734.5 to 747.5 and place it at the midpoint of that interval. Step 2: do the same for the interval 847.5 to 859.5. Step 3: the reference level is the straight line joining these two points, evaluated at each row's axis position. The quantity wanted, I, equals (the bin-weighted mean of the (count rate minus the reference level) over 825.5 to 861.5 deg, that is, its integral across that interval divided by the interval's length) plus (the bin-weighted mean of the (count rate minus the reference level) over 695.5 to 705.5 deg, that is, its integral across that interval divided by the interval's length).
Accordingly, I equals 0.2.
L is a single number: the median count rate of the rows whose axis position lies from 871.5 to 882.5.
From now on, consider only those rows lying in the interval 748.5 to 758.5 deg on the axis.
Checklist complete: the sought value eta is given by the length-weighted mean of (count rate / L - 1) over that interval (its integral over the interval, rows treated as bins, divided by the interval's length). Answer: -0.27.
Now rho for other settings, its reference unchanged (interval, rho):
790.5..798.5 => 791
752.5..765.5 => 753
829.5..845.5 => 831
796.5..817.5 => 797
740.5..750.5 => 741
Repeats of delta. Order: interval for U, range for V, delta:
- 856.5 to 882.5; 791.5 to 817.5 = 0.80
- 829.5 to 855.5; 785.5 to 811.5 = 0.90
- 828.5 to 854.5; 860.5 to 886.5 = 1.20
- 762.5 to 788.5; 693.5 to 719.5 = 1.04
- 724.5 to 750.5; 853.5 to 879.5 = 1.36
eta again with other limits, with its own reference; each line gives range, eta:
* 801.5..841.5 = -0.24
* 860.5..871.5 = -0.09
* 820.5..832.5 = -0.22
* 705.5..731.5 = -0.29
